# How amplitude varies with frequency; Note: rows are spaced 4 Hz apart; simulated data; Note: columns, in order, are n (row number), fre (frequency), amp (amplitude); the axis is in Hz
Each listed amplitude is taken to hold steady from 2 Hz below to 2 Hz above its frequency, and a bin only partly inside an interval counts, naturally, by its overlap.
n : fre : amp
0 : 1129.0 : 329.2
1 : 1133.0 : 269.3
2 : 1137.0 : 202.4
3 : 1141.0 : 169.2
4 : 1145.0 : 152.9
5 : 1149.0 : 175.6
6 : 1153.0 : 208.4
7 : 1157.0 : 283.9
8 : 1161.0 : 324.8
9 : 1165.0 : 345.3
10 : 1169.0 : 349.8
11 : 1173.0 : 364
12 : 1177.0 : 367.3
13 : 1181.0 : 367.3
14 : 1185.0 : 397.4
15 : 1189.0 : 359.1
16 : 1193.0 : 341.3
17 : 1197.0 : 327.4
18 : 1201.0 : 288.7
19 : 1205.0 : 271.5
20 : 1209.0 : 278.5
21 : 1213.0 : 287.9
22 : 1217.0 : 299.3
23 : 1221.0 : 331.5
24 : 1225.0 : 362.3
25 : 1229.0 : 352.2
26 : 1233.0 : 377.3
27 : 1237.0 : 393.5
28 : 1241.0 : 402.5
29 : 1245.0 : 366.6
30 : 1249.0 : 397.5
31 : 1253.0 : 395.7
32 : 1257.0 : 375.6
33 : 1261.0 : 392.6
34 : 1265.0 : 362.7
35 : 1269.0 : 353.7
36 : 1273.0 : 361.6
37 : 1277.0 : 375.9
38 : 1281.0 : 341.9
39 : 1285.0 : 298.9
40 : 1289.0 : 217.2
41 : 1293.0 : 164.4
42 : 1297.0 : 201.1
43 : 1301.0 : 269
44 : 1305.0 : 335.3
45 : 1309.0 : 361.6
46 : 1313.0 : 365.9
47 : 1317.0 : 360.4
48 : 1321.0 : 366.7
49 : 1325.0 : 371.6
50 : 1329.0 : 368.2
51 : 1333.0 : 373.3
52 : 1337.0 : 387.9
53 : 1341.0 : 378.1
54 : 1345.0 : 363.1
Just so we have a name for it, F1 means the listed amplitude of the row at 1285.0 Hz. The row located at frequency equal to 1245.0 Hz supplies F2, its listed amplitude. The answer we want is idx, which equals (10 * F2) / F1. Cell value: 12.3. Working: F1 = 298.9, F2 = 366.6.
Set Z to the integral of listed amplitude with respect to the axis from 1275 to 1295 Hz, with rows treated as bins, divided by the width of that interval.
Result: 280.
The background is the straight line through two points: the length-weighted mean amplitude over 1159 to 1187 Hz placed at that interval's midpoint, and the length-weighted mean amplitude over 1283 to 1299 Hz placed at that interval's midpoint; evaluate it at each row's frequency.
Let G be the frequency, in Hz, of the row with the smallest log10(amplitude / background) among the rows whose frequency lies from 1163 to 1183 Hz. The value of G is 1165.0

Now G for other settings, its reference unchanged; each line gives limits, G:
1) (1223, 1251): 1229.0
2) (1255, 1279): 1269.0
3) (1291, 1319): 1293.0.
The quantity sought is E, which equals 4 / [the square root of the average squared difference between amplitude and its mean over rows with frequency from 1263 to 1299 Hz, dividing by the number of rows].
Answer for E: 0.05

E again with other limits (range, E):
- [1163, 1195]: 0.24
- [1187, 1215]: 0.13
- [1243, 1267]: 0.28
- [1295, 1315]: 0.06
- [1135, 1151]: 0.22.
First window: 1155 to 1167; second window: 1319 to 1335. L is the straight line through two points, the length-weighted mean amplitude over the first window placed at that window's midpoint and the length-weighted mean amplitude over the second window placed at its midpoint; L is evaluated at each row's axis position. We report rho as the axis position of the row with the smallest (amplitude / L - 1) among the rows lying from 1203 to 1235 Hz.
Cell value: 1205.0 Hz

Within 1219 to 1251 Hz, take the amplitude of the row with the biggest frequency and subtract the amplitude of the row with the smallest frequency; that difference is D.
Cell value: 66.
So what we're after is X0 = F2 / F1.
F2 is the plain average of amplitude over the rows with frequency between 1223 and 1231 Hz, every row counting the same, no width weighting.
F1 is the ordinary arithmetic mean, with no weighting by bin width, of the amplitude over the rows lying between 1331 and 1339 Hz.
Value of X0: 0.94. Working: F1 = 381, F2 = 357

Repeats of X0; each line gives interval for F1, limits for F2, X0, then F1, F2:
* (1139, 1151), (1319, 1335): 2.23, 166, 370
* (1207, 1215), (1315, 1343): 1.31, 283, 372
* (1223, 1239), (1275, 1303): 0.72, 371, 267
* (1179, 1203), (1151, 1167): 0.84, 347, 291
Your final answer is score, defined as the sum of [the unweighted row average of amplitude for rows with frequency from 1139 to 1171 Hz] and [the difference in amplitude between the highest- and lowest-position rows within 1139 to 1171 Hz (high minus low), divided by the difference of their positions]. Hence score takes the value 258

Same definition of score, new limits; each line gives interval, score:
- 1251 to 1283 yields 368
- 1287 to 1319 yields 289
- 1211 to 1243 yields 355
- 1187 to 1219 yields 305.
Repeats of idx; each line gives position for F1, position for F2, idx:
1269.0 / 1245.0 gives 10.4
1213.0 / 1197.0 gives 11.4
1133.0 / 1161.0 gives 12.1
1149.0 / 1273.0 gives 20.6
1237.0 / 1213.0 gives 7.3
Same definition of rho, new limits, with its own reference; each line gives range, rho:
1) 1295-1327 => 1297.0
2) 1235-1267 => 1265.0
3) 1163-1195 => 1193.0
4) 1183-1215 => 1205.0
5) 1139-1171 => 1145.0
